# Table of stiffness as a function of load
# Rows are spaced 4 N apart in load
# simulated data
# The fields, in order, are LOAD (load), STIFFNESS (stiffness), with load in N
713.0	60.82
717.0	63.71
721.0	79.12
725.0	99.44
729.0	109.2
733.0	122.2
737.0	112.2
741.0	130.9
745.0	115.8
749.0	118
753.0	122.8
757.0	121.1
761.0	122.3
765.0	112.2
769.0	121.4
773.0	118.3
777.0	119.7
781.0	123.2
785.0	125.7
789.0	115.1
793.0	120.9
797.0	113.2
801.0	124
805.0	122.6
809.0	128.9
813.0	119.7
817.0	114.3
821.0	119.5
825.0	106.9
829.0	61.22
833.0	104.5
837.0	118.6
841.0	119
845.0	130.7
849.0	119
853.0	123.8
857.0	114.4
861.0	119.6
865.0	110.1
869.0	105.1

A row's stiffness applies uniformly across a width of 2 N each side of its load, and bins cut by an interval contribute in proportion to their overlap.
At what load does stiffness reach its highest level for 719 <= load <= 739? 733.0 N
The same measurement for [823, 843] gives 841.0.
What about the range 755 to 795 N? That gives 785.0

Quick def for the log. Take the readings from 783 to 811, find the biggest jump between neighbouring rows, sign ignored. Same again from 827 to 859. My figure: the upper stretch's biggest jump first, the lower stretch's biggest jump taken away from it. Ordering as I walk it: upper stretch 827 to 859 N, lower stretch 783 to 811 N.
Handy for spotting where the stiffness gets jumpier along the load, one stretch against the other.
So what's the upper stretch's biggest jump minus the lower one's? 32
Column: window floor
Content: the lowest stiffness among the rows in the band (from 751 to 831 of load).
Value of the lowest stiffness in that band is 61.22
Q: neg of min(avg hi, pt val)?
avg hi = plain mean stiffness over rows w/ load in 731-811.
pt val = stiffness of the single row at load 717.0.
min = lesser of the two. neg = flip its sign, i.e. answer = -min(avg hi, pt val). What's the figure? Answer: -64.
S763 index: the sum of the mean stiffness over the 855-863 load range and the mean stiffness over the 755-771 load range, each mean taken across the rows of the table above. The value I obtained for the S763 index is 236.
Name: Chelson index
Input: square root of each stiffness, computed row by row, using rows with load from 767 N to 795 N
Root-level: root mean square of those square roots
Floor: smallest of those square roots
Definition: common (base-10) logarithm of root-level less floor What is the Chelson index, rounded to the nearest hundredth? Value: -0.60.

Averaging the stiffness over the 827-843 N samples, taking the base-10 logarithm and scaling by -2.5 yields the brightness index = -5.01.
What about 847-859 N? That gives -5.19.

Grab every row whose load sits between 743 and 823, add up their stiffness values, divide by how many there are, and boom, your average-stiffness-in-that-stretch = 120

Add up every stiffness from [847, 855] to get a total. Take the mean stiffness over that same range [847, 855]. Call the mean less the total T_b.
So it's -121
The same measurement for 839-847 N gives -125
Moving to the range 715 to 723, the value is -71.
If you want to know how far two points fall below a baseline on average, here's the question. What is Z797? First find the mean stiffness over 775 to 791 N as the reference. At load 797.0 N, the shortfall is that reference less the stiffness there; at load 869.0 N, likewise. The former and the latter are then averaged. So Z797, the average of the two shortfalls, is 12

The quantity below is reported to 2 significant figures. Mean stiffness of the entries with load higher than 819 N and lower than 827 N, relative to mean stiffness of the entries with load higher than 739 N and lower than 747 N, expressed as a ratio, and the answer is 0.92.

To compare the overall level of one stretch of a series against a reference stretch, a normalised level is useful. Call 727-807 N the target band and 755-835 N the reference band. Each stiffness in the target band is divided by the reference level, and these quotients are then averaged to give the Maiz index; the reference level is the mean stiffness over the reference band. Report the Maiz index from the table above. 1.03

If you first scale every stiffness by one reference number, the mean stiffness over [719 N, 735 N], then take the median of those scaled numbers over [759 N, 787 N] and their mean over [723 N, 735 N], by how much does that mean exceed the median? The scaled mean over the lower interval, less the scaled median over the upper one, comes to -0.108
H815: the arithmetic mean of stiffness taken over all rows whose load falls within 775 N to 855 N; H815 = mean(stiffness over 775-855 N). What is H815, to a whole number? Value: 117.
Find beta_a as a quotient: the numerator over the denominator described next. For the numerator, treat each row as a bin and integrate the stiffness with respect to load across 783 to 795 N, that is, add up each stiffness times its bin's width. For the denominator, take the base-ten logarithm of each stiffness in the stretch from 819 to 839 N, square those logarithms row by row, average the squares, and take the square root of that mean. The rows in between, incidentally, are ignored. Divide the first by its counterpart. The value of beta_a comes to 723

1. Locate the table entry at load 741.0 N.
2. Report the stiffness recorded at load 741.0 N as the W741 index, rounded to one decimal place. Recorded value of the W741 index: 130.9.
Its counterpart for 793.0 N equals 120.9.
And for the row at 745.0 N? 115.8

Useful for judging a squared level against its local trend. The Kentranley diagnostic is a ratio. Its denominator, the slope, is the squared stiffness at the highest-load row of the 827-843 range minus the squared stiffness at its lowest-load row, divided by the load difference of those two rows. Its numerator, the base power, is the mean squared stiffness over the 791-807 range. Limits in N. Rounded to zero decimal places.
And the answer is 17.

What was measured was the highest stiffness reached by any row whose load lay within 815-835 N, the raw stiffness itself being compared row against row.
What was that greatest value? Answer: 119.5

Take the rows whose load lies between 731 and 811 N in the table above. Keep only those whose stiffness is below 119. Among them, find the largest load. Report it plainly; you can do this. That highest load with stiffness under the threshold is 797.0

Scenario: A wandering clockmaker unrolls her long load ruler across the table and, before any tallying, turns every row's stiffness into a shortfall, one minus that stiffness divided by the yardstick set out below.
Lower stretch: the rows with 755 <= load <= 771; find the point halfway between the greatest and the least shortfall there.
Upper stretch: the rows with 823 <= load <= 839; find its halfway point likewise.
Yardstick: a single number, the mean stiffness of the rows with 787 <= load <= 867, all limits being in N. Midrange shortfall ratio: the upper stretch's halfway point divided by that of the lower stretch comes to -13.0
